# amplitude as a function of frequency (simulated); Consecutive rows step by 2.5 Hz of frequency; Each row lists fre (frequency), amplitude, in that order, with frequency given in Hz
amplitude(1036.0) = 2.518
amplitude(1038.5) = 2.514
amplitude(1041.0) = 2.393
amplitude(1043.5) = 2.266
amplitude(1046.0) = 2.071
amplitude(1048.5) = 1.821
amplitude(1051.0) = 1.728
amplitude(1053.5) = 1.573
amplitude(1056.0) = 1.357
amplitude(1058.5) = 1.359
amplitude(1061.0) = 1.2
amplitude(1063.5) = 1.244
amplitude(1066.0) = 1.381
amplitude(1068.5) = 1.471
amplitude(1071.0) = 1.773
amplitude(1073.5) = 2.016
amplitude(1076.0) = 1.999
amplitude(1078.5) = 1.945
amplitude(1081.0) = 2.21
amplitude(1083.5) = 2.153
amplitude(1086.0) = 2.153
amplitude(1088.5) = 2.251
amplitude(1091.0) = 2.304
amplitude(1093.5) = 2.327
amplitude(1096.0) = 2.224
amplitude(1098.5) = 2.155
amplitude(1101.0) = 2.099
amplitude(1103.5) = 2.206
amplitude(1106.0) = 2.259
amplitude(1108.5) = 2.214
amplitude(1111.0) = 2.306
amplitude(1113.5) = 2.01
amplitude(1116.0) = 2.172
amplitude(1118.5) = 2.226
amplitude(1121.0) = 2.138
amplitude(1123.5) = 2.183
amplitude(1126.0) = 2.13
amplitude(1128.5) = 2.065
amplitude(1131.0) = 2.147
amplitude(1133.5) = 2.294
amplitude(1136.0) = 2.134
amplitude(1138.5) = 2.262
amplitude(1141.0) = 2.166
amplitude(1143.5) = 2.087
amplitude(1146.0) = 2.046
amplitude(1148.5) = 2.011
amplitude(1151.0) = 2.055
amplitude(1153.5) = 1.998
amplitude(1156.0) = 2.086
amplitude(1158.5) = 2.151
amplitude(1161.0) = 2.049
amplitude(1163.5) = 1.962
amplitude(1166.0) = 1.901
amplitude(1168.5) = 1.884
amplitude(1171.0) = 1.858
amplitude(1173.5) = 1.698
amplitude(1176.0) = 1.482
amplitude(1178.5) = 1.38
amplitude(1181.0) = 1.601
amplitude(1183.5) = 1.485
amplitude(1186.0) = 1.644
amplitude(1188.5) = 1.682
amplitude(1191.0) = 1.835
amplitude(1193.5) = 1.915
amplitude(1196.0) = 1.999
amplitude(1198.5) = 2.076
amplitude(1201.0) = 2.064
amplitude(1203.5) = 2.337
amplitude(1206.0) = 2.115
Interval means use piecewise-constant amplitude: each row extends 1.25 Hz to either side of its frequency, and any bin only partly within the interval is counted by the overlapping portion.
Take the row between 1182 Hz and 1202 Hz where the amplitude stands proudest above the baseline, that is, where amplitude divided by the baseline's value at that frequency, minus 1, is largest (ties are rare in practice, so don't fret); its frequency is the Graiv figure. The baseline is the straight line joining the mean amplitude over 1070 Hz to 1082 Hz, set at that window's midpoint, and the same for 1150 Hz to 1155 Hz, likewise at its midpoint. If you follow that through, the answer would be 1198.5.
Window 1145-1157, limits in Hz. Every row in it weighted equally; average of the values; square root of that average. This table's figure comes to 1.43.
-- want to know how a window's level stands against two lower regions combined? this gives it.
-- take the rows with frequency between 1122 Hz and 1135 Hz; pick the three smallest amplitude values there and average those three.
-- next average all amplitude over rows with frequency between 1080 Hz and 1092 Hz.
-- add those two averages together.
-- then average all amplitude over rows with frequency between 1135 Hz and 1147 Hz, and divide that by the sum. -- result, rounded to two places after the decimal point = 0.49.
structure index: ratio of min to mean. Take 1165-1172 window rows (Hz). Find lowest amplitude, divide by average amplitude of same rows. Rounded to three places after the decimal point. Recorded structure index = 0.988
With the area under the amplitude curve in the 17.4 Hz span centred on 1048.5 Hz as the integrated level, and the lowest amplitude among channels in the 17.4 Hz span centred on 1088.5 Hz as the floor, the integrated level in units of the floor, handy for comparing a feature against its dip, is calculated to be 15.3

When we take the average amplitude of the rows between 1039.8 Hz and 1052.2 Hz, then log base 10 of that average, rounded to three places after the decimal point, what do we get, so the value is 0.313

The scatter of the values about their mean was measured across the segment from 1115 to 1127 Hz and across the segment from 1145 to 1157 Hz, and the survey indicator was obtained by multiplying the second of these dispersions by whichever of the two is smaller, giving 0.001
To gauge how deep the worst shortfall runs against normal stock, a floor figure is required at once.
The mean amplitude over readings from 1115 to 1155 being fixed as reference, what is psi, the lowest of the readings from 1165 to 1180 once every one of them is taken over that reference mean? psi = 0.65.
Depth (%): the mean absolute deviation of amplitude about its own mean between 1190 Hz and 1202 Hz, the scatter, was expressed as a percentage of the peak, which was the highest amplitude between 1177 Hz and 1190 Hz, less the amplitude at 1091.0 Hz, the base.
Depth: -13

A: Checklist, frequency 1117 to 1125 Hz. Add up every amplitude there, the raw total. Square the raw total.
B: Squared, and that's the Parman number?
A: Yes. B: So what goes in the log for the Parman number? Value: 43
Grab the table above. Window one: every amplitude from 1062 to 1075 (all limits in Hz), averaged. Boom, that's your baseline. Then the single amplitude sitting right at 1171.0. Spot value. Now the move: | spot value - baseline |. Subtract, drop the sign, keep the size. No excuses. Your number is 0.28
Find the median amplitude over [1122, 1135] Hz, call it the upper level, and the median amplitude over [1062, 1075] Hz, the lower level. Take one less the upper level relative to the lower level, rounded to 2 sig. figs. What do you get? -0.46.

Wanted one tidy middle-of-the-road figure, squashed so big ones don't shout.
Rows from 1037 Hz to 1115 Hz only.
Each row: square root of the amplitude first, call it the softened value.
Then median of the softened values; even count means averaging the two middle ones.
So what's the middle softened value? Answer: 1.45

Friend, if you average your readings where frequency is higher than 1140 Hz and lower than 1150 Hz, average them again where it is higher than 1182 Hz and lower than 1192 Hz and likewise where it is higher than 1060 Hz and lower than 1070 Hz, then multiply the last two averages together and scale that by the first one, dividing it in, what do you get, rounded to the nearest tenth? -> 1.1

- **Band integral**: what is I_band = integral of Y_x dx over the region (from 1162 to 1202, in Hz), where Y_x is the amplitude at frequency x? 71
